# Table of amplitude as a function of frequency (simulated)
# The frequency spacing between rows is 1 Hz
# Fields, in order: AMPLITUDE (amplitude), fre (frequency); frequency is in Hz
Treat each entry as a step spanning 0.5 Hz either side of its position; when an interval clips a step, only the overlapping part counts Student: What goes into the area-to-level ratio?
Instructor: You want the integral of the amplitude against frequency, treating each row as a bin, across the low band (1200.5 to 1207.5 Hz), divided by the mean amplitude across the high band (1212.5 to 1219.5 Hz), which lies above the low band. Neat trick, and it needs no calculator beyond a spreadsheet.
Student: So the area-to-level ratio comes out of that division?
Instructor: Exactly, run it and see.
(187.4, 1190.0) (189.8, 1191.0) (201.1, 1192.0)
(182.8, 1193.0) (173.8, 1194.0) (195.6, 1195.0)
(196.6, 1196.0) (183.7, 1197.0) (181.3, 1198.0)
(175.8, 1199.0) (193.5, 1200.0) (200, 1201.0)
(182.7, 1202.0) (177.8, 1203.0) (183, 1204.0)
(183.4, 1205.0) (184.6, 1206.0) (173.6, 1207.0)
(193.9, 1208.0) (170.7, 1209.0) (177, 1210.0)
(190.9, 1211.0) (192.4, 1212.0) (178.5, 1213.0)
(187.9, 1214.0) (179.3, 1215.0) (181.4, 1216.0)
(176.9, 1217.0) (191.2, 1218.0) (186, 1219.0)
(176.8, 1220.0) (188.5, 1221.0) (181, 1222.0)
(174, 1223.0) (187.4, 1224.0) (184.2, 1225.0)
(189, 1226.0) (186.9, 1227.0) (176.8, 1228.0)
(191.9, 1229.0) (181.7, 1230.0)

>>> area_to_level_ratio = 7.02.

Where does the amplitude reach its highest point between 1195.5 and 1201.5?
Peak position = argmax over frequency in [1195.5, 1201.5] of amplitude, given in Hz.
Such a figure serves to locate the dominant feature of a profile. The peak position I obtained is 1201.0 Hz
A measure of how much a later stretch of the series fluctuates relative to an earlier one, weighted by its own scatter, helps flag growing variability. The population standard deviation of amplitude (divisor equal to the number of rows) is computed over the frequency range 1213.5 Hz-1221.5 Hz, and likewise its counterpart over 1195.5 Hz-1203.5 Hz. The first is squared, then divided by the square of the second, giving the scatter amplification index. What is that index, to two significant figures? 0.38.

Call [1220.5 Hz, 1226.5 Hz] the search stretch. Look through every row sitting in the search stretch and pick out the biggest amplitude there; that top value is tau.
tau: 189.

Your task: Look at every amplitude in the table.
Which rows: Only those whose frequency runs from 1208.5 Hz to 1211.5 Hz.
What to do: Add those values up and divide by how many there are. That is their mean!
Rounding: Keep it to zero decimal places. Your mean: 180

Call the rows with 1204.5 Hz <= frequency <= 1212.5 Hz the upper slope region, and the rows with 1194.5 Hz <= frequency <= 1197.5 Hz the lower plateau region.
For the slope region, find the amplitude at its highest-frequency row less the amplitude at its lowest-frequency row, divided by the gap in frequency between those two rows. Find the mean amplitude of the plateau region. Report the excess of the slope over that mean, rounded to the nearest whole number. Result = -191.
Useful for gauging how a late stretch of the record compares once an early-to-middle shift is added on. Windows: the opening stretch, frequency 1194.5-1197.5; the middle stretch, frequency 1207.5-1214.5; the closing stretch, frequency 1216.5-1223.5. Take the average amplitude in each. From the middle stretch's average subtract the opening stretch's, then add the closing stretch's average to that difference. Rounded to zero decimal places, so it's 175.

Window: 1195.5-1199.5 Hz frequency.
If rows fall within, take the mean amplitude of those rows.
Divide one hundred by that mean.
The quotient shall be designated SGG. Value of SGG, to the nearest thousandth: 0.542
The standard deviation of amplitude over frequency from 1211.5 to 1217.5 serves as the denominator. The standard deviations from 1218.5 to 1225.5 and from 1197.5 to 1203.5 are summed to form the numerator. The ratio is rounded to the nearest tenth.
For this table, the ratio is 2.5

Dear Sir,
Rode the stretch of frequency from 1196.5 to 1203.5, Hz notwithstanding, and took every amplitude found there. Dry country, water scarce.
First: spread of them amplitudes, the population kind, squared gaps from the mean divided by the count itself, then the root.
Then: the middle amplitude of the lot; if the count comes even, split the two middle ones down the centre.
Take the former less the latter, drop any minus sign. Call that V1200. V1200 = 175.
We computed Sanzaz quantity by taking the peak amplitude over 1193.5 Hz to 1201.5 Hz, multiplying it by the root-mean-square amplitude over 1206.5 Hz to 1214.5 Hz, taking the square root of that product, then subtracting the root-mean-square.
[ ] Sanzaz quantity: 8.2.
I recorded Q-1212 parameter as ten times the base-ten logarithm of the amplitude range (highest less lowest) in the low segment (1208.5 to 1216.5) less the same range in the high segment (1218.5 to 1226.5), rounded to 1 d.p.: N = 8.3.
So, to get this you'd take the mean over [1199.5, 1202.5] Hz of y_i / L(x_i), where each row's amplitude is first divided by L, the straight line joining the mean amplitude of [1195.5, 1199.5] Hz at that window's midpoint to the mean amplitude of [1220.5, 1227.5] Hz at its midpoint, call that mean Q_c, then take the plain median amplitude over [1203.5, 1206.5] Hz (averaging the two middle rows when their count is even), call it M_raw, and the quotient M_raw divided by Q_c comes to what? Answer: 176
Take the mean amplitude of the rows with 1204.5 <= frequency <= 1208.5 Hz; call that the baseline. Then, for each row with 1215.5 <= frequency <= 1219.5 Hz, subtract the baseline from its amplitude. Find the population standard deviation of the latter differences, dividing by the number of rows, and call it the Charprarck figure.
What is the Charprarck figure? 5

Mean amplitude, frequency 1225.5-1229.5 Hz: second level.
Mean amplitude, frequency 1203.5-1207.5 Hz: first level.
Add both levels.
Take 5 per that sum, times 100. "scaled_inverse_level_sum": 1.36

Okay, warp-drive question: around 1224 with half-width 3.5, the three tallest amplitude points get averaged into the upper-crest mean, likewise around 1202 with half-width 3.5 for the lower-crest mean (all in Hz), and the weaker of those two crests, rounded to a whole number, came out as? 188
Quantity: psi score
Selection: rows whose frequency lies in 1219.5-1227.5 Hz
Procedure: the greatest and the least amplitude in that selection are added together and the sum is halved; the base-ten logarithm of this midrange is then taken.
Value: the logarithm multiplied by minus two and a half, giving -5.65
